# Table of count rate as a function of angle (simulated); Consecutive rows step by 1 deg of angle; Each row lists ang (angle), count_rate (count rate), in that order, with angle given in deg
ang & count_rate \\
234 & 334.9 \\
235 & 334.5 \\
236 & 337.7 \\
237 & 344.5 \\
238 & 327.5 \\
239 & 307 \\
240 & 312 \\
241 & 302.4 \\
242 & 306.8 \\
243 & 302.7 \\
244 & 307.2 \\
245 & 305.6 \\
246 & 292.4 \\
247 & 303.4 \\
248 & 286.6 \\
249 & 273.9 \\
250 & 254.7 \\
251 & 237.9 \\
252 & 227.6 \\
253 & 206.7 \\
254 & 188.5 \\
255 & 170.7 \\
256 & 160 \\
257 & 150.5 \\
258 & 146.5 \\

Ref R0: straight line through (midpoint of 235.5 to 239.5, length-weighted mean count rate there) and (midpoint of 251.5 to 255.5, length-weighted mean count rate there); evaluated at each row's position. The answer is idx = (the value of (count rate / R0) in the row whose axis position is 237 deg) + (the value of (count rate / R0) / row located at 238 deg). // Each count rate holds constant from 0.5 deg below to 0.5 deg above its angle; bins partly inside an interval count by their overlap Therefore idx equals 2.04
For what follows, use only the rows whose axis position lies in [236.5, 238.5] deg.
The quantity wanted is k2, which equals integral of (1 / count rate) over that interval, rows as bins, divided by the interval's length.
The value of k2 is 0.0030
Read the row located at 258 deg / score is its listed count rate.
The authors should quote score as 146.5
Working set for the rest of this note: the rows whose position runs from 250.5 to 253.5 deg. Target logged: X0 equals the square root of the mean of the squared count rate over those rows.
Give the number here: 224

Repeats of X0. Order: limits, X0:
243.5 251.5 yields 284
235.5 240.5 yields 326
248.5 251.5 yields 256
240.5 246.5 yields 303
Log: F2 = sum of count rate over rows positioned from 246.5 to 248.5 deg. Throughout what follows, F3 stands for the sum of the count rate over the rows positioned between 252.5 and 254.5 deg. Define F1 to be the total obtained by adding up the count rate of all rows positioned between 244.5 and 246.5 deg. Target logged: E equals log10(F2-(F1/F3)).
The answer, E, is 2.77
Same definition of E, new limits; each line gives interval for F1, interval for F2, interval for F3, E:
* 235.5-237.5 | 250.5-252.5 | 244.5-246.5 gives 2.67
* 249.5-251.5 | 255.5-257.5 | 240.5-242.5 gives 2.49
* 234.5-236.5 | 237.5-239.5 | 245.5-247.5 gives 2.80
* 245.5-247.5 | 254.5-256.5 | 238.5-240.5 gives 2.52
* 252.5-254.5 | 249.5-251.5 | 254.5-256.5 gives 2.69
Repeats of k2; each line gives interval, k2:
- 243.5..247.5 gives 0.0033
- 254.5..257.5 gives 0.0063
